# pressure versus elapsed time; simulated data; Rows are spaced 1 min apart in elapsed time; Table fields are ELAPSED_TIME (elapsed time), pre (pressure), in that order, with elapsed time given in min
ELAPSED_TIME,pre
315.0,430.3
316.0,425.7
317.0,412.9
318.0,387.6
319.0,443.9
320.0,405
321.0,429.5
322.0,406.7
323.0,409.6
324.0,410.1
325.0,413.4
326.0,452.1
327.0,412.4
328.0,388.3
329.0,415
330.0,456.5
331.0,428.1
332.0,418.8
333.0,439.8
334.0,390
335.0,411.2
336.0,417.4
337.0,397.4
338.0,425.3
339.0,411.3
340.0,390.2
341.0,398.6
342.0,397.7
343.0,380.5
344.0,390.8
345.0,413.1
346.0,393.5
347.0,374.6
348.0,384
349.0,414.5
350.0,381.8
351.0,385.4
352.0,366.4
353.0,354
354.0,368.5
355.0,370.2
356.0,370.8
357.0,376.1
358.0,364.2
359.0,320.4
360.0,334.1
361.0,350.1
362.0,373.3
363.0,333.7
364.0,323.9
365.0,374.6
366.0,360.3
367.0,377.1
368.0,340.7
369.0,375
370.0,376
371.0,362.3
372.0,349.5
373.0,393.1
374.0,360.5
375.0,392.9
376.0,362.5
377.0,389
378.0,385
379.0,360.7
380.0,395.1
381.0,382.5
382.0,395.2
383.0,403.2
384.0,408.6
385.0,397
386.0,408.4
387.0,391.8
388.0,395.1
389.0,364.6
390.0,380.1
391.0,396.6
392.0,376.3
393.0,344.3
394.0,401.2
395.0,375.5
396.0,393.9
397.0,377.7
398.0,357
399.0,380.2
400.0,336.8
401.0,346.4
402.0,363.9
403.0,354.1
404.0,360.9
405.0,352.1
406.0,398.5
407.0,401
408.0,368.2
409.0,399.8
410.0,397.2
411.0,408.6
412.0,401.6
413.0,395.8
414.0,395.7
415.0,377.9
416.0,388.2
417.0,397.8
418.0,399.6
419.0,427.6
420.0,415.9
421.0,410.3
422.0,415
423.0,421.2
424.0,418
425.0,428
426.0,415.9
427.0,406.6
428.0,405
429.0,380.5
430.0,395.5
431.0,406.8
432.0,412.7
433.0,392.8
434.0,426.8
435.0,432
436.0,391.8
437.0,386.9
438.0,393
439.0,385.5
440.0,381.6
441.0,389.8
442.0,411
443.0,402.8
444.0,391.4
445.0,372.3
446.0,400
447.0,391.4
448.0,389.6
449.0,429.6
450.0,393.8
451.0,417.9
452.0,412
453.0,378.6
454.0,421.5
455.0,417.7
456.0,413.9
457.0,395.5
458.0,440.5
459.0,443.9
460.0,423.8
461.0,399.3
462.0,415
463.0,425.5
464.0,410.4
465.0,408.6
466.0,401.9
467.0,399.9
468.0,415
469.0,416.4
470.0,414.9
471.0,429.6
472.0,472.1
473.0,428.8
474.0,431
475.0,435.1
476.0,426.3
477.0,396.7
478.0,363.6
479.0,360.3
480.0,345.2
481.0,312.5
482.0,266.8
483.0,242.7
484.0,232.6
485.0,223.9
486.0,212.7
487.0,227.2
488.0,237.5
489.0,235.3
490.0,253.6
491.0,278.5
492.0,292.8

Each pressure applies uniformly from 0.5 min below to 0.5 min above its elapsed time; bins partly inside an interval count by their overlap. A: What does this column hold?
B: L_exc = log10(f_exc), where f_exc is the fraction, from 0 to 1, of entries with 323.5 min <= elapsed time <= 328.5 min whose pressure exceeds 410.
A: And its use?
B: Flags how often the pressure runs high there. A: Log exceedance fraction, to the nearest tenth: -0.1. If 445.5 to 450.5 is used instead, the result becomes -0.7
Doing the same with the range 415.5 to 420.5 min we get -0.4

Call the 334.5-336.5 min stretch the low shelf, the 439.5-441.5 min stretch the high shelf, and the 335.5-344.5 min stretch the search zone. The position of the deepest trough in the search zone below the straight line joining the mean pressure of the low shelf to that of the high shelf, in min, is 343.0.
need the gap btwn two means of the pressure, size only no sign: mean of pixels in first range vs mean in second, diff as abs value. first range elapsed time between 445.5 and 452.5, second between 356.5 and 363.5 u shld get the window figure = 55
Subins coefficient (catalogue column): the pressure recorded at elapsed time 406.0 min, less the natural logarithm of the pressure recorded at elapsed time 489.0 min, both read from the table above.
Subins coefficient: 393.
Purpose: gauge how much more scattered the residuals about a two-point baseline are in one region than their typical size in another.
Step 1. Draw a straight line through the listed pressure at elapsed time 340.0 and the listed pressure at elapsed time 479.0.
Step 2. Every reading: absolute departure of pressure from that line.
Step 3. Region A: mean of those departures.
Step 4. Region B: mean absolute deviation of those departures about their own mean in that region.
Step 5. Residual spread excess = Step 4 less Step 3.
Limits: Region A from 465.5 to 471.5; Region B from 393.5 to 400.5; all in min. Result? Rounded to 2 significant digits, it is -39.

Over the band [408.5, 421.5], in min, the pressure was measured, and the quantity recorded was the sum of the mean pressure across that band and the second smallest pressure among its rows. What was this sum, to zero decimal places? 789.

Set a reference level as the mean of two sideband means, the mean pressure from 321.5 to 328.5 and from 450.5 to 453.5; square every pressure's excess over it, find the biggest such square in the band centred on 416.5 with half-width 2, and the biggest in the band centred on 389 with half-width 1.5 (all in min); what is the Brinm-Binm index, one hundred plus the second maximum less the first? 1078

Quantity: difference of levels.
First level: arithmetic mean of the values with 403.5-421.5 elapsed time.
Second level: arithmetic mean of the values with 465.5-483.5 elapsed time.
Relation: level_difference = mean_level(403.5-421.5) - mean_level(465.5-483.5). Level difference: 8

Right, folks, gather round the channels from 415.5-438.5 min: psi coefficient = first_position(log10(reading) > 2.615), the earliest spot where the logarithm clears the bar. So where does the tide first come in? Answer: 419.0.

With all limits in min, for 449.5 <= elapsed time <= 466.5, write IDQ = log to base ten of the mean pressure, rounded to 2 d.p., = 2.62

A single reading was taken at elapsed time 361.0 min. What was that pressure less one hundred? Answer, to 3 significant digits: 250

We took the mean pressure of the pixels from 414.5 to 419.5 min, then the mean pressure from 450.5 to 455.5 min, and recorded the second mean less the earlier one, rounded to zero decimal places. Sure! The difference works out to 11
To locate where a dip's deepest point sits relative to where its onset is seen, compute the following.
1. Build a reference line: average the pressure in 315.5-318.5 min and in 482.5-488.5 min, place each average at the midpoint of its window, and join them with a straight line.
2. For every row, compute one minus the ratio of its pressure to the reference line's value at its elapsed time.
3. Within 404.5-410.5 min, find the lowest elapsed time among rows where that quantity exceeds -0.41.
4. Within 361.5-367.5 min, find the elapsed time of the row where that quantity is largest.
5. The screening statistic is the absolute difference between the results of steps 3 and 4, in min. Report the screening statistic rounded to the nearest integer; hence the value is 41 min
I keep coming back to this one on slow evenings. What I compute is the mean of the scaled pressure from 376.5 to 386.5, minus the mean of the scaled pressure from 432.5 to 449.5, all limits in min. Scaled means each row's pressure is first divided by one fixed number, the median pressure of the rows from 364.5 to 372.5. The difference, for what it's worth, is -0.02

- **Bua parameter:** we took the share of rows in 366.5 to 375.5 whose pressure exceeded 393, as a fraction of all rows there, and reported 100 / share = 900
